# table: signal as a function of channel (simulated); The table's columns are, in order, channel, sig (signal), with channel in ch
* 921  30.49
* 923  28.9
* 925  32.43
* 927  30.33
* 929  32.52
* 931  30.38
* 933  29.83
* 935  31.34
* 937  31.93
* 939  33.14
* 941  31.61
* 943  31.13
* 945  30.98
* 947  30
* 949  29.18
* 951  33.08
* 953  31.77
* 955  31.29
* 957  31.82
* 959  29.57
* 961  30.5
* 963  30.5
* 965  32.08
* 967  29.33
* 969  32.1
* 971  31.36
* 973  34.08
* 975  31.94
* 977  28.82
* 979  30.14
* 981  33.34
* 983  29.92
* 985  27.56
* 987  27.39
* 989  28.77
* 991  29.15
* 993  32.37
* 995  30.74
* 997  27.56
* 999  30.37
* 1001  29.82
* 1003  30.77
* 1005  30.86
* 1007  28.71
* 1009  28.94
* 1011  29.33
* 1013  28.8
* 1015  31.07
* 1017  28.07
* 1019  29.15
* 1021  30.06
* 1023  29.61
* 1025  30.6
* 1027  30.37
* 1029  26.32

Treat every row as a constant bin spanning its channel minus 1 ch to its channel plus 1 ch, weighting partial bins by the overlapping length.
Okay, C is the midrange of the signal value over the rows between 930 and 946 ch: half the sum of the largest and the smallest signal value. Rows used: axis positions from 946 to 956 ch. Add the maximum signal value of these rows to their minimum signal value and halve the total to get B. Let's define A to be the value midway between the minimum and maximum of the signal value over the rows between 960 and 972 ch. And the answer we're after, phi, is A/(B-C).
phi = -87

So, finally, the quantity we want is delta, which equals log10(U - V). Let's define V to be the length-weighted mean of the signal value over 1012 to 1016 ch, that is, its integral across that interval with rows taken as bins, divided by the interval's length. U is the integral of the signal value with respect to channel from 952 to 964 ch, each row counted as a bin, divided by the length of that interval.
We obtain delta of -0.01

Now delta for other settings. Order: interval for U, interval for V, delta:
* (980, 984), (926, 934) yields -0.06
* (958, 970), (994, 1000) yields 0.05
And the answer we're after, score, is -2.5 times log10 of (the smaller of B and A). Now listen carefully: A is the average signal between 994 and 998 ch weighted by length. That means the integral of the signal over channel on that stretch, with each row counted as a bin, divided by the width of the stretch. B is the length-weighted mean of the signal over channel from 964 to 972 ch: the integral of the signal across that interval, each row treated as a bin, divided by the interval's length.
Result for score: -3.662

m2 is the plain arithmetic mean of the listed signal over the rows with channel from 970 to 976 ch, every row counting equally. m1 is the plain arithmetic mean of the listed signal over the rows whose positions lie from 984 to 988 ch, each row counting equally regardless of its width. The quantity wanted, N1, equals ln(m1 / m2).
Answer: -0.17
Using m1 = 27.5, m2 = 32.5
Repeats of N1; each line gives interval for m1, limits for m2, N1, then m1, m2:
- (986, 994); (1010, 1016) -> -0.01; 29.4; 29.7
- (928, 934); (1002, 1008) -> 0.03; 30.9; 30.1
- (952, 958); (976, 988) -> 0.07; 31.6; 29.5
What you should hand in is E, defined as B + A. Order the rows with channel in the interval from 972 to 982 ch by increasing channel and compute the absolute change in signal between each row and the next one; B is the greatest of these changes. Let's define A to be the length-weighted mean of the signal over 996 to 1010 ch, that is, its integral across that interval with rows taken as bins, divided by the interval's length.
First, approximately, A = 29.6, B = 3.20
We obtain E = 32.8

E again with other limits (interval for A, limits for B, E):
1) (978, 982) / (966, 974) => 34.5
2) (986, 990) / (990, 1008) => 31.3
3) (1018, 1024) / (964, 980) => 32.7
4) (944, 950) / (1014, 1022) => 33.1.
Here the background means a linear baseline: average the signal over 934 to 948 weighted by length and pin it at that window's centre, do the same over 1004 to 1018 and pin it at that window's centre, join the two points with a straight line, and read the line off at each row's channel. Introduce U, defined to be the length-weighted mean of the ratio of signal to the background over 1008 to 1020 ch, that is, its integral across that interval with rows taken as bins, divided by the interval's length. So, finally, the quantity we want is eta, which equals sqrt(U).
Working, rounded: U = 1.00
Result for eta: 1.00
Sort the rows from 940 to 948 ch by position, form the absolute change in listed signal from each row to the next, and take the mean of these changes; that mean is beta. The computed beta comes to 0.5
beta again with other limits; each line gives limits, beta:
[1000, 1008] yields 1.1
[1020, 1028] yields 0.6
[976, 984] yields 2.6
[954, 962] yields 1.2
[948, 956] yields 1.9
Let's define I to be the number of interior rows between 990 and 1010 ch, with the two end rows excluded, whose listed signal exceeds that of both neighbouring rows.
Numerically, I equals 3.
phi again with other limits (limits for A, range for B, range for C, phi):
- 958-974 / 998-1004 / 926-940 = -27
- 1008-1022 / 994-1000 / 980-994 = -24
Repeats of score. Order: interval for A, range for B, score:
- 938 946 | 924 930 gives -3.753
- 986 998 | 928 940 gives -3.668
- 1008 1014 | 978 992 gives -3.657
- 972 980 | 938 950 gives -3.729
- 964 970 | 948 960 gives -3.733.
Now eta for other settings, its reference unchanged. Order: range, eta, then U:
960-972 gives 1.00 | 1.01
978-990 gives 0.99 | 0.98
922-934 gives 0.98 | 0.97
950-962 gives 1.01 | 1.01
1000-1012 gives 1.00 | 1.01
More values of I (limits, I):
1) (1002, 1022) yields 3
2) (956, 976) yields 3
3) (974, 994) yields 1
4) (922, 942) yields 3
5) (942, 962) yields 2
